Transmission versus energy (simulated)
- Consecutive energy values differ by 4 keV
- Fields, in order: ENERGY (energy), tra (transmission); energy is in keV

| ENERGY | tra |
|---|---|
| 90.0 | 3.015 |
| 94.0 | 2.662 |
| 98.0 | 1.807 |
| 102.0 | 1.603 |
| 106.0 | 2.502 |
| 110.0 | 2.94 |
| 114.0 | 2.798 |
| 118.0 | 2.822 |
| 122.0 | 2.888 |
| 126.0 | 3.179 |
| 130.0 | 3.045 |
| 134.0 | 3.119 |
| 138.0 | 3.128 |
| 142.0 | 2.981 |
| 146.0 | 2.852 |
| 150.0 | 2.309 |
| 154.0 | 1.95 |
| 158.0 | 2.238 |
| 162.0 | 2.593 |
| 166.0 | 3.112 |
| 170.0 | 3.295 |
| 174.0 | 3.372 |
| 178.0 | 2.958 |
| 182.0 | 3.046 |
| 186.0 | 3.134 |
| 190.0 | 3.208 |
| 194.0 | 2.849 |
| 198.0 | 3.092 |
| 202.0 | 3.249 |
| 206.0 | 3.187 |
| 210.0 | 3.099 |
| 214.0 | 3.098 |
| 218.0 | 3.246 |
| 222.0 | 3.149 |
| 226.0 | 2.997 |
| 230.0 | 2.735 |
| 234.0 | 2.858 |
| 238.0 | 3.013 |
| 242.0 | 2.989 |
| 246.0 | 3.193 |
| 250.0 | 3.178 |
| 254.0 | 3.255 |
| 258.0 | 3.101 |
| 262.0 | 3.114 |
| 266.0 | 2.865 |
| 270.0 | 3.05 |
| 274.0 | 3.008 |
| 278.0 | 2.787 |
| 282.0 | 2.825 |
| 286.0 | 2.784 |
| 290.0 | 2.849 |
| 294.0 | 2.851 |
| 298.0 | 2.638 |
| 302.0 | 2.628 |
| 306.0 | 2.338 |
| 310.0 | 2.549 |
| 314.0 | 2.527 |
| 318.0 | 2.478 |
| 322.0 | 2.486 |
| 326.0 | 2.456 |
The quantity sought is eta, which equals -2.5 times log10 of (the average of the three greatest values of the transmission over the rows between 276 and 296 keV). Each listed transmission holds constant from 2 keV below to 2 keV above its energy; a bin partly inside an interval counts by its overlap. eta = -1.13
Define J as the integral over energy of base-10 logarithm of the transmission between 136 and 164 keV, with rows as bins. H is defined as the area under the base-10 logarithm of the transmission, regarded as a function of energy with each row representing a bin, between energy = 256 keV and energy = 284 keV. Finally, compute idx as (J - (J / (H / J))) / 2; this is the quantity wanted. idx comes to 0.79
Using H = 13.2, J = 11.4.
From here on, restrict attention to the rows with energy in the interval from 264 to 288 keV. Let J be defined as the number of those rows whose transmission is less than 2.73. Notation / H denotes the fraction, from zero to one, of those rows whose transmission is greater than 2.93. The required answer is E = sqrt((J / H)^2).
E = 0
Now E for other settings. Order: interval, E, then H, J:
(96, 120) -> 18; 0.17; 3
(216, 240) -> 0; 0.67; 0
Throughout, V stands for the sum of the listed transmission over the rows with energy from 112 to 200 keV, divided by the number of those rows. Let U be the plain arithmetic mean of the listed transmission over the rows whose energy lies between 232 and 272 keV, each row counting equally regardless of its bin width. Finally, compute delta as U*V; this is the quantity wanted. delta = 8.9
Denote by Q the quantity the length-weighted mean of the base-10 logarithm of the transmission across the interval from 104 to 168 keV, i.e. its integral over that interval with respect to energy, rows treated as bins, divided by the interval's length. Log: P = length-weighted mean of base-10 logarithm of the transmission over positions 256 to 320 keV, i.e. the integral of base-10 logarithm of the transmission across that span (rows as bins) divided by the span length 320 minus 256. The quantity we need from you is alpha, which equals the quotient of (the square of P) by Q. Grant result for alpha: 0.44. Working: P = 0.44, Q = 0.440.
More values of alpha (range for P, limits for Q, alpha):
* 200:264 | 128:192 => 0.52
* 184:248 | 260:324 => 0.54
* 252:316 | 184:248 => 0.41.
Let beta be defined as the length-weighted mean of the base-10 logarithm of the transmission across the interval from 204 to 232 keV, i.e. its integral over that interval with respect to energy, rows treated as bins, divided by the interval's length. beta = 0.49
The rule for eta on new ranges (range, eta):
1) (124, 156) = -1.24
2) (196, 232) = -1.27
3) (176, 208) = -1.27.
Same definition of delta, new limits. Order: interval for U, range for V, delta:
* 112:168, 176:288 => 8.5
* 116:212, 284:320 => 7.7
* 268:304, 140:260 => 8.4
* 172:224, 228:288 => 9.3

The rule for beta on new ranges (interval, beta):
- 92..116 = 0.37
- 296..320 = 0.40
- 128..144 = 0.49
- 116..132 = 0.47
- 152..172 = 0.41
